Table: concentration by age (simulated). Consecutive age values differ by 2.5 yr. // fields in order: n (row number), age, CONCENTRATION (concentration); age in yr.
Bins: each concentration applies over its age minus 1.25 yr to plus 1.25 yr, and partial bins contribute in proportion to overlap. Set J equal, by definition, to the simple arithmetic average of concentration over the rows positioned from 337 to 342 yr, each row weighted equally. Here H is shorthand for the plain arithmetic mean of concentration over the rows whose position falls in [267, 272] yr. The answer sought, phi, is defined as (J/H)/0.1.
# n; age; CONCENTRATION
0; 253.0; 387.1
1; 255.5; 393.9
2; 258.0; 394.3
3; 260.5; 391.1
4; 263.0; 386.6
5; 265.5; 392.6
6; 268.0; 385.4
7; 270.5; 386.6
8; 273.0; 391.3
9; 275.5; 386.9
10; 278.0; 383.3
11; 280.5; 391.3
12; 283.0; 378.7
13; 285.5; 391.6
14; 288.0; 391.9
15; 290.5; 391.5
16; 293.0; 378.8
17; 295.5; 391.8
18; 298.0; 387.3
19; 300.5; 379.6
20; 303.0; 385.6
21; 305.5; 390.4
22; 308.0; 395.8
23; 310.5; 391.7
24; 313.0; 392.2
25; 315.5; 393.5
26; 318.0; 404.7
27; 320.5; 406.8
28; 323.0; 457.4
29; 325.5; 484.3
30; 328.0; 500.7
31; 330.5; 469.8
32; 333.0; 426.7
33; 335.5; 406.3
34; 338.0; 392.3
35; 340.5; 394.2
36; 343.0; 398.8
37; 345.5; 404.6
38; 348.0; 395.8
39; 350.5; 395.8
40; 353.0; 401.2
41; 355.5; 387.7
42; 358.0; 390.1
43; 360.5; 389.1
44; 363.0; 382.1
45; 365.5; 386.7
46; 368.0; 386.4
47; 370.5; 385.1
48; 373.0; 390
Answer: 10.2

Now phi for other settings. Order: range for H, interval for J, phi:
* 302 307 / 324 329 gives 12.7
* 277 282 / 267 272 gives 10.0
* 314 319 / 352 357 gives 9.9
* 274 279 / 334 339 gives 10.4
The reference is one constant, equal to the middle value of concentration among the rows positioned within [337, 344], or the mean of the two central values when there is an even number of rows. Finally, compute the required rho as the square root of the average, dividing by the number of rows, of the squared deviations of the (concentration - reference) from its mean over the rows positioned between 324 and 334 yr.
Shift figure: 27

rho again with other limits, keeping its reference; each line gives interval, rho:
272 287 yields 5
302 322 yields 7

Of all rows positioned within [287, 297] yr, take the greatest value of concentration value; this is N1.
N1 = 391.9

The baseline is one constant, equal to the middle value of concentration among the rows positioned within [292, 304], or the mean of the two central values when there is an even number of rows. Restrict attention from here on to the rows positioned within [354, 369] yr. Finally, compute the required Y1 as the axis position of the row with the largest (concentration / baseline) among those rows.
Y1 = 358.0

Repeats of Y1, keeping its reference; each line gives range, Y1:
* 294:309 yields 308.0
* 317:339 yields 328.0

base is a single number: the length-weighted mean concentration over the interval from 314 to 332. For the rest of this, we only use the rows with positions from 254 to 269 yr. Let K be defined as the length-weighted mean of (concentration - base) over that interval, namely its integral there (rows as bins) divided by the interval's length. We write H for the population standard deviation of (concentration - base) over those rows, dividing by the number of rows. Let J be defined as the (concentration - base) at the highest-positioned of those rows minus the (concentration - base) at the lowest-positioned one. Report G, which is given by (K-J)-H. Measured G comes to -49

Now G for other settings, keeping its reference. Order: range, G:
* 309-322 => -67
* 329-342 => 22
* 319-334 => -39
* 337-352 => -55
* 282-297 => -76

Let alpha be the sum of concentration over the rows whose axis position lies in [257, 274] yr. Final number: 2728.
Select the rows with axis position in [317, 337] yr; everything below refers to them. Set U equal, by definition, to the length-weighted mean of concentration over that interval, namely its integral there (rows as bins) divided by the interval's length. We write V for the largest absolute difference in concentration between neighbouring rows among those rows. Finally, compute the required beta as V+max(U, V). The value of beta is 495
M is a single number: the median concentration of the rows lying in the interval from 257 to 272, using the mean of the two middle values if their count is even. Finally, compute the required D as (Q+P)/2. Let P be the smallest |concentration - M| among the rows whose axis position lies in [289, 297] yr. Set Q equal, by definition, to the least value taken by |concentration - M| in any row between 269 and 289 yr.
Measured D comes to 2.3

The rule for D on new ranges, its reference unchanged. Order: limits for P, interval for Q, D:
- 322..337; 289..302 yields 9.5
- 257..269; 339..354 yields 3.8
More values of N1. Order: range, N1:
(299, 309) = 395.8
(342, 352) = 404.6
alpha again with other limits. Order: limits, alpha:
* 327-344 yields 2989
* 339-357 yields 2778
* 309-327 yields 2931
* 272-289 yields 2715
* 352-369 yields 2723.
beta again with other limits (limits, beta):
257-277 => 396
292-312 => 401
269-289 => 401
